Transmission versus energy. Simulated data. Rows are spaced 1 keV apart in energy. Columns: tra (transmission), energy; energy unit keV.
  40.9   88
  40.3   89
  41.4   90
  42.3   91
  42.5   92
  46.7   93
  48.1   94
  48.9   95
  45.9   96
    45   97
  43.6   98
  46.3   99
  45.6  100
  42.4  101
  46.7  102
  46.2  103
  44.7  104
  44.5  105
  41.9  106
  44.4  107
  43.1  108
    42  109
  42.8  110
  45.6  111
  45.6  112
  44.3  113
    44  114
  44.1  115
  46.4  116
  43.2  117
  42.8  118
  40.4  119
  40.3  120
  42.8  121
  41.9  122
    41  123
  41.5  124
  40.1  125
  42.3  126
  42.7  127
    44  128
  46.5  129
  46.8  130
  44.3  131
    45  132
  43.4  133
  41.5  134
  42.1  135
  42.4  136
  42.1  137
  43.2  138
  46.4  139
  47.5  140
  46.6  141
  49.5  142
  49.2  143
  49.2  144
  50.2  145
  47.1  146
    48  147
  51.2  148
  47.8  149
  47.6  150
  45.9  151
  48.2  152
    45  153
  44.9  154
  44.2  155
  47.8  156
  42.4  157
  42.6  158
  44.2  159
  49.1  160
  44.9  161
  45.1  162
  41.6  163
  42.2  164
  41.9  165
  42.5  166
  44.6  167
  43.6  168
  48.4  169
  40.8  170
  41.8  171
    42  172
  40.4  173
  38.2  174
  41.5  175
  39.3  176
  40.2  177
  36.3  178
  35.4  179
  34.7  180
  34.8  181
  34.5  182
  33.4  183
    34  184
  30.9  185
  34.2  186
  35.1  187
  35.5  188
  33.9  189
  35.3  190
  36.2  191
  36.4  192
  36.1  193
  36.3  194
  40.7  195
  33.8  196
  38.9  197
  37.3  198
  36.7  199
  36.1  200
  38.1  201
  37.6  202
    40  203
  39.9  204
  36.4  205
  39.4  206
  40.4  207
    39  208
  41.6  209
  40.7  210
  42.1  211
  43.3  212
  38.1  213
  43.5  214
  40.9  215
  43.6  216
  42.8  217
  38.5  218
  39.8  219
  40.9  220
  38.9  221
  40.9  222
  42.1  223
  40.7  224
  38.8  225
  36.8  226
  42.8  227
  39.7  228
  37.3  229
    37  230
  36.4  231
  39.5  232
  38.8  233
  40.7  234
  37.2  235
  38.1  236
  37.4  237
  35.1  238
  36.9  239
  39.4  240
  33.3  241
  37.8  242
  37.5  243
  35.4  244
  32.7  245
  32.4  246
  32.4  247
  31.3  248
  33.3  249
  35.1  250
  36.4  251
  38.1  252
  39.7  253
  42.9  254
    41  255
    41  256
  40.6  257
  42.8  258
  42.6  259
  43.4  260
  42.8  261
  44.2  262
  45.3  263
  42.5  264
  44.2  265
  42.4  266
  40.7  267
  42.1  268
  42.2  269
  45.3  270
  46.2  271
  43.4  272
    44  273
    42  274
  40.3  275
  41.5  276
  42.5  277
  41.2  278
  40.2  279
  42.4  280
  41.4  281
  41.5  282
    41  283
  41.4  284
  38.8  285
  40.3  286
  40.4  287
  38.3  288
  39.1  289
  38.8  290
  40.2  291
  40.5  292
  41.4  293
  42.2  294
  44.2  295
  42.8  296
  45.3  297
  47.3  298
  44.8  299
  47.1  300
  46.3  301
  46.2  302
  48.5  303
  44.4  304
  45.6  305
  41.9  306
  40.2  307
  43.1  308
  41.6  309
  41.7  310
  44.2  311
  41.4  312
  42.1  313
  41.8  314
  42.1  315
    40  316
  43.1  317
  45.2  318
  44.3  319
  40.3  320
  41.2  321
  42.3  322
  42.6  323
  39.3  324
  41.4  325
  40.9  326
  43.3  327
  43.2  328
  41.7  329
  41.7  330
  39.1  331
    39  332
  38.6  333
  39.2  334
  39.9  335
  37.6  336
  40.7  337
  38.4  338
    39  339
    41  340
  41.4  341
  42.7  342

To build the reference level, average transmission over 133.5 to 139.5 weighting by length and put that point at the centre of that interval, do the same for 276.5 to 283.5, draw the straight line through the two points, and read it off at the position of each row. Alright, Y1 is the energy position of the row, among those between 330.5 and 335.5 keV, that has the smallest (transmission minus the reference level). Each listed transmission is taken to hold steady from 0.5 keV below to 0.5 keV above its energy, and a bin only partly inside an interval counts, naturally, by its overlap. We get 333 keV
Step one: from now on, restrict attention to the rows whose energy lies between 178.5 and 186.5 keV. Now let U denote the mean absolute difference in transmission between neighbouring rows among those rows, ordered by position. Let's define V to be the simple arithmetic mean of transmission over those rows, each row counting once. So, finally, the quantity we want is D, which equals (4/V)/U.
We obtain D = 0.090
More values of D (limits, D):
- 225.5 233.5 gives 0.045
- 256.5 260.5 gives 0.089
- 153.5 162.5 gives 0.034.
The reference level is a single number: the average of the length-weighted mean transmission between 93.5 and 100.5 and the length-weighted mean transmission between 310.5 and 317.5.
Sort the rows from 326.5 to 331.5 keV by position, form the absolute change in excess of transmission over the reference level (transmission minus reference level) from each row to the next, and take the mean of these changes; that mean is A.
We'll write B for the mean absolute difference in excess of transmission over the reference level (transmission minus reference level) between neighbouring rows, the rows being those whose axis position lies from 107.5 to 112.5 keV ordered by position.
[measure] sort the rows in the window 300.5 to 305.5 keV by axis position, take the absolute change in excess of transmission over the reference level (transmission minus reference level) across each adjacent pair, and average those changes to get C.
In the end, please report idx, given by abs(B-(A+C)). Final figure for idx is 1.8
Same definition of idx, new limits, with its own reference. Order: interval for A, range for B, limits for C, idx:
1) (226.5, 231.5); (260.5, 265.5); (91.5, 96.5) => 2.2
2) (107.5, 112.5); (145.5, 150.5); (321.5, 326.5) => 0.8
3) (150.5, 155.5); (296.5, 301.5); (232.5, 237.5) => 1.4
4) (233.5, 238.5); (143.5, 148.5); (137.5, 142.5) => 1.8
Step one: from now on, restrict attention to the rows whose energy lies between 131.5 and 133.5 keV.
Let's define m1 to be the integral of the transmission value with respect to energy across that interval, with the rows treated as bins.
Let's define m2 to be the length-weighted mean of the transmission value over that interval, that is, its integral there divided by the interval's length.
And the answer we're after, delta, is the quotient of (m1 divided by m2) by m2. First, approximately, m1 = 88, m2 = 44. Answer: 0.0452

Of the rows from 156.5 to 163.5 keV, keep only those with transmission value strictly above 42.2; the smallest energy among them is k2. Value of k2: 157 keV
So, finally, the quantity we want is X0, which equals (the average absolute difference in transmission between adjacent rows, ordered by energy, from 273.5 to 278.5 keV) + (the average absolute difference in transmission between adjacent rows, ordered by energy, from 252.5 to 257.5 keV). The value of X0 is 2.7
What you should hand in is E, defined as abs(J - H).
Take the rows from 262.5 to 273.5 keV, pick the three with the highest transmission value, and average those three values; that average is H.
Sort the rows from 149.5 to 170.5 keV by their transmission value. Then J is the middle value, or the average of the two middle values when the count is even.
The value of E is 1.0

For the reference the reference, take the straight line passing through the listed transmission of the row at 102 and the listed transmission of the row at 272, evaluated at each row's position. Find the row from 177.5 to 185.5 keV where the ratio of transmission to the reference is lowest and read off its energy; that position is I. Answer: 185 keV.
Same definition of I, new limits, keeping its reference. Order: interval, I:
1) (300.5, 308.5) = 307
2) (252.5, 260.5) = 253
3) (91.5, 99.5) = 92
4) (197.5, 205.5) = 200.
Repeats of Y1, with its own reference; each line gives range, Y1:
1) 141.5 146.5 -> 146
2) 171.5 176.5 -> 174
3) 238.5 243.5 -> 241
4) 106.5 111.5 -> 109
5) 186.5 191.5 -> 189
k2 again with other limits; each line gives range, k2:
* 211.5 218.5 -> 212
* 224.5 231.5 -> 227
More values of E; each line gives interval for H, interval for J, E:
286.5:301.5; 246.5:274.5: 4.6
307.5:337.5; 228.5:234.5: 6.5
